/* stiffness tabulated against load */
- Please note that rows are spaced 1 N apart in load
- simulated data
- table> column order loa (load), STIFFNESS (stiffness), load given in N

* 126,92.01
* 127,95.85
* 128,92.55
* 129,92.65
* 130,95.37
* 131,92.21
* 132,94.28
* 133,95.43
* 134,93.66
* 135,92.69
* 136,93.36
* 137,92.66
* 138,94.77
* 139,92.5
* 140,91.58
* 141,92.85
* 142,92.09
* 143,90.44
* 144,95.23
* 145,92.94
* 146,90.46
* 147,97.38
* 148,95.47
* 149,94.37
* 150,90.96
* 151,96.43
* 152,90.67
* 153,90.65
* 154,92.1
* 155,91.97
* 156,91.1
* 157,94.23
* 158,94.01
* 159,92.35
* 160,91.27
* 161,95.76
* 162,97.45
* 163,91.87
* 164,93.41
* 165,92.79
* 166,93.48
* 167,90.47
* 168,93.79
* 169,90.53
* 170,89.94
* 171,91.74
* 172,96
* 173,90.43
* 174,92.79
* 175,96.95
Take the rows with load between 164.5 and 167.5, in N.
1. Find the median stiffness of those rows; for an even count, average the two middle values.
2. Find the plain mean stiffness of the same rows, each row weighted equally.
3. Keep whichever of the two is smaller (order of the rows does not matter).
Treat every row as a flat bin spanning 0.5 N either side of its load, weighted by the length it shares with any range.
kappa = 92.2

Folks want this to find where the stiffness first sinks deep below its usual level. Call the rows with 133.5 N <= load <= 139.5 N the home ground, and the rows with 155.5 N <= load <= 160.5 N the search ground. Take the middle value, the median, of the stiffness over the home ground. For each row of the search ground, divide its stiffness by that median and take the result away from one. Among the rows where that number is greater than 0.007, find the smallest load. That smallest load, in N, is 156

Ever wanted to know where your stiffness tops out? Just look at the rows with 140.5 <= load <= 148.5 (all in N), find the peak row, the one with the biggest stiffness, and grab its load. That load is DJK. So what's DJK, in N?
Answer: 147 N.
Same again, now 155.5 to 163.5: 162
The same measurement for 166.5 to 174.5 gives 172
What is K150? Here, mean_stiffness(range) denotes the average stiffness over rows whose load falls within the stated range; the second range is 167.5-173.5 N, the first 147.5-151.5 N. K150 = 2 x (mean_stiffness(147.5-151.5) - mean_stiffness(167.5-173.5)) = 4.5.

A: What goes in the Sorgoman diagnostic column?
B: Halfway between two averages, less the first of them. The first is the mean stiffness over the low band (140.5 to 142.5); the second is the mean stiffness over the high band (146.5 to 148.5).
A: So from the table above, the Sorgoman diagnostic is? 2.0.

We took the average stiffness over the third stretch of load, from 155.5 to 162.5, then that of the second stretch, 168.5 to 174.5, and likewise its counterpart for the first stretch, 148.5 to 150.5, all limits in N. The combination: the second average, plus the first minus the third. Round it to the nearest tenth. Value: 90.8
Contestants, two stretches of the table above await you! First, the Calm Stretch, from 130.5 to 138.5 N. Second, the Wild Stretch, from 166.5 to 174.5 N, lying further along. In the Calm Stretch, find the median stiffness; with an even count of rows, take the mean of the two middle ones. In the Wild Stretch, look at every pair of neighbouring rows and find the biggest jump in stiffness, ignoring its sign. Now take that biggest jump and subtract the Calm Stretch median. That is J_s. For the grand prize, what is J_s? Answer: -87.9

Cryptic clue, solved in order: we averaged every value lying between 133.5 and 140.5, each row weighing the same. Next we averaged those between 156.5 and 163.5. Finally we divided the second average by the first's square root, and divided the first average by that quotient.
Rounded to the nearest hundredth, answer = 9.56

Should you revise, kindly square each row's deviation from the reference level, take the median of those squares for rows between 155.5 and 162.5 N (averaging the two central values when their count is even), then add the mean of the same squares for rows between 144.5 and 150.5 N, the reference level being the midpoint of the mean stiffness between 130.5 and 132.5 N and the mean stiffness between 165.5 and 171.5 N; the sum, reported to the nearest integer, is 10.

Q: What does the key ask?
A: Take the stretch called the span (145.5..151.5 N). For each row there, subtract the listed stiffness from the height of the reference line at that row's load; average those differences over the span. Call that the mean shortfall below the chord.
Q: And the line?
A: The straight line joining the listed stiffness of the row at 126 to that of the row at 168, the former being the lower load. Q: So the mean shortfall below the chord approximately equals -1.2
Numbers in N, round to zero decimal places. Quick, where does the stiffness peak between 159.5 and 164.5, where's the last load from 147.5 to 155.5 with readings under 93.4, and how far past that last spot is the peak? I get 7 N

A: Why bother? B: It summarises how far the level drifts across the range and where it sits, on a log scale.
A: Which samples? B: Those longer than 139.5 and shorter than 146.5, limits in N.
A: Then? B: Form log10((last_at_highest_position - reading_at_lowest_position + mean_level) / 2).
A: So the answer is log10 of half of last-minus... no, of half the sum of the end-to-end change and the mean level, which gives 1.66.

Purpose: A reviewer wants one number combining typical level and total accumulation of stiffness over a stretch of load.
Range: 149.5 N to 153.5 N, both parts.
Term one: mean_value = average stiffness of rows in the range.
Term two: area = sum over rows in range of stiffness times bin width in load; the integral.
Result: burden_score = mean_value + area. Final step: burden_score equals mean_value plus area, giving 461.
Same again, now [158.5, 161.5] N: 373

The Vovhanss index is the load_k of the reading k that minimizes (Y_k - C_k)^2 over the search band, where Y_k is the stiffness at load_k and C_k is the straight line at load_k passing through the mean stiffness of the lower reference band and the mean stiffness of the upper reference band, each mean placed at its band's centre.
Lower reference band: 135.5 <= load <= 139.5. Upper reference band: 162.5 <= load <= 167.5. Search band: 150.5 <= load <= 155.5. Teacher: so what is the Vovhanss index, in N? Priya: 154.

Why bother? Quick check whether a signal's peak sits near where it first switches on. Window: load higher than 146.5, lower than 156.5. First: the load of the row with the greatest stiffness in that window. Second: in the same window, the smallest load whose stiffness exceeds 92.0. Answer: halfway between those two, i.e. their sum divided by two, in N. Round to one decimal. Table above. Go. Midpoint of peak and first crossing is 147.0 N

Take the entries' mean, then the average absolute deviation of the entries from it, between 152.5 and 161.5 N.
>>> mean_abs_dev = 1.4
